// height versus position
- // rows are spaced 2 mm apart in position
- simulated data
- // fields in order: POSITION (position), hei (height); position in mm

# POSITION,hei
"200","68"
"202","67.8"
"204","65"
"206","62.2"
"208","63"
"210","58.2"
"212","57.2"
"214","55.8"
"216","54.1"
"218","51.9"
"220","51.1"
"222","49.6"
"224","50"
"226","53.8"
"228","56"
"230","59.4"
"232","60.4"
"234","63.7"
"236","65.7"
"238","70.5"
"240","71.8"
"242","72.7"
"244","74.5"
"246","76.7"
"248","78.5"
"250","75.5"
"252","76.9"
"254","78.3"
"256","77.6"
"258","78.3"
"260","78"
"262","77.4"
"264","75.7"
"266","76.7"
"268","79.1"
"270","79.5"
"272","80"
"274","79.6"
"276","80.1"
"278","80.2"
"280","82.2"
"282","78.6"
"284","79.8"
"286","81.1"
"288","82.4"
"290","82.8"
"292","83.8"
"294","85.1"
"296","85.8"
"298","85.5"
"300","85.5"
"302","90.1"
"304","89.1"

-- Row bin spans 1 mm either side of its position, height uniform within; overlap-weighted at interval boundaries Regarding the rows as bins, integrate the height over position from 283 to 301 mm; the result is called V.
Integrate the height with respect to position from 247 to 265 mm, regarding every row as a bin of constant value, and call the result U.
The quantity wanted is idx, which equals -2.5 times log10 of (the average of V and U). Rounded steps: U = 1392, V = 1504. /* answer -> -7.90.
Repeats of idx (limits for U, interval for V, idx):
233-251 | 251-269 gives -7.82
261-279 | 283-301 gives -7.91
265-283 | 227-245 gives -7.79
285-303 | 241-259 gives -7.90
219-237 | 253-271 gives -7.71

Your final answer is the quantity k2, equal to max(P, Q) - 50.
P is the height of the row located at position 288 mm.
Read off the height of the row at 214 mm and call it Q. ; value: 32.4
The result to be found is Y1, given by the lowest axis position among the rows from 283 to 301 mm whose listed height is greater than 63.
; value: 284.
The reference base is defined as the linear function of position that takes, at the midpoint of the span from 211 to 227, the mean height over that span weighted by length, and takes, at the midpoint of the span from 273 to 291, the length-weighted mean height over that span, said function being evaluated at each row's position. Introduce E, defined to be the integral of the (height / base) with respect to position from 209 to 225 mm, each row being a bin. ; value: 16.5 mm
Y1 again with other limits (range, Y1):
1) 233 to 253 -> 234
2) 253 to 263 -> 254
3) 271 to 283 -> 272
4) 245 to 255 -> 246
